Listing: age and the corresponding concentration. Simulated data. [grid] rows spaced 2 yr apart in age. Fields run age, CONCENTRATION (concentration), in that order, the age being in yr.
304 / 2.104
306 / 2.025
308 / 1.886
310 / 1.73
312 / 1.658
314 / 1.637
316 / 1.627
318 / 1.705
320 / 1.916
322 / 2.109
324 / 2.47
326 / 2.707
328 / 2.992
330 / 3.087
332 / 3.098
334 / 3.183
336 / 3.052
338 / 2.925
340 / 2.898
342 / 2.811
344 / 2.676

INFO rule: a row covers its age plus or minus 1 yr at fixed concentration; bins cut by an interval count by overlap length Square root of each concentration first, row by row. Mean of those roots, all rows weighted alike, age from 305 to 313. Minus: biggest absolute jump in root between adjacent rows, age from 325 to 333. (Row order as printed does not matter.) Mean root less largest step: 1.27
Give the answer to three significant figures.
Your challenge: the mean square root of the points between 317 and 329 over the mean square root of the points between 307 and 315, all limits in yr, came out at 1.15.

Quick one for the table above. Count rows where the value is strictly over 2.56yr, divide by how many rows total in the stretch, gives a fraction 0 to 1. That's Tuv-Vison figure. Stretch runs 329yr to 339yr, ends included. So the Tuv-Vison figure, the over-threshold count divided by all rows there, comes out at 1.00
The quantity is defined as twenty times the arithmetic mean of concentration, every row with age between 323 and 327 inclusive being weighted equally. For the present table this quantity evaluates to 52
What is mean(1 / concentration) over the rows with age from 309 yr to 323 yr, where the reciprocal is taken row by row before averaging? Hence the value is 0.57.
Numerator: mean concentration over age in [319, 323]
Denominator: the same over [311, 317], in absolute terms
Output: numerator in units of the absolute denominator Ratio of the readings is 1.23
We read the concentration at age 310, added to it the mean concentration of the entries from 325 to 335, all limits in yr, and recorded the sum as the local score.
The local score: 4.7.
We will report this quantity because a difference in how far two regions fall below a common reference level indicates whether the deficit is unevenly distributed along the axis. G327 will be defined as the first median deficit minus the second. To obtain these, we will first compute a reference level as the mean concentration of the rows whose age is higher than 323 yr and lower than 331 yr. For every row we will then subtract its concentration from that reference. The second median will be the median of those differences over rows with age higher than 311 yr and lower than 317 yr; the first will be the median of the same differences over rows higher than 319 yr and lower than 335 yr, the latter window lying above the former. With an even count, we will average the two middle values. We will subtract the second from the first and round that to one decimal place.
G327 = -1.2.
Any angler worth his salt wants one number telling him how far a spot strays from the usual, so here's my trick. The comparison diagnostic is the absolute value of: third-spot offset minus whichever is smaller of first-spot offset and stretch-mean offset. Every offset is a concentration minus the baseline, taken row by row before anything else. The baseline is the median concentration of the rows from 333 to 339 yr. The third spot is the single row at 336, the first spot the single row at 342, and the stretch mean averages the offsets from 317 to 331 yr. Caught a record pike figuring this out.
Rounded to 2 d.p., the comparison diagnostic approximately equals 0.63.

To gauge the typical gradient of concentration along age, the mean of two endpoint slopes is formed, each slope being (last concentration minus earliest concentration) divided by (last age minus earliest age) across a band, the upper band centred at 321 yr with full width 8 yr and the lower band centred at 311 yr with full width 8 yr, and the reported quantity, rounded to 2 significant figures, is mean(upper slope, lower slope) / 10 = 0.0043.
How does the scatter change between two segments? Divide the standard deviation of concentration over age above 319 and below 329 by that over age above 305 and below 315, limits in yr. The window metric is 2.6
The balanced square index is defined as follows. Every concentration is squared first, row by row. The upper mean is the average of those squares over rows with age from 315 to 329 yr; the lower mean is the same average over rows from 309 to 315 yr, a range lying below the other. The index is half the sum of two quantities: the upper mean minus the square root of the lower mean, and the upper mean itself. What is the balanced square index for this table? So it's 4.3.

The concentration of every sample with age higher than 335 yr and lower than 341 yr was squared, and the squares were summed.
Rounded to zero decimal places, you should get 26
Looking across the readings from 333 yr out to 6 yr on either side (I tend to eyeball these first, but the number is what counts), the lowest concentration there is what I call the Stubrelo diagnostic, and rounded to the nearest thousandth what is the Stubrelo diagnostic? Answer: 2.925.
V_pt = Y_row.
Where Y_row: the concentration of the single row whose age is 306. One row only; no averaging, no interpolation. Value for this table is 2.025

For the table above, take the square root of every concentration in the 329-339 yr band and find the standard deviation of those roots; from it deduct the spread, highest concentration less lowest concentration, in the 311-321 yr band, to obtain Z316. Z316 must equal -0.26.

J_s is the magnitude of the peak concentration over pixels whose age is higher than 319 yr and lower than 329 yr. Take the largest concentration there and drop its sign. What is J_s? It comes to 3.0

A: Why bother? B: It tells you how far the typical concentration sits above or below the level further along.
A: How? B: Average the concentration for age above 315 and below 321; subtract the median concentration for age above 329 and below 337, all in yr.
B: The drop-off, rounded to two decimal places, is -1.34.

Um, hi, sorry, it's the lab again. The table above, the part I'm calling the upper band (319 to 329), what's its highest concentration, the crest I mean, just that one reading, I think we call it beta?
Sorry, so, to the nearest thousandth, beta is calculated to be 2.992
